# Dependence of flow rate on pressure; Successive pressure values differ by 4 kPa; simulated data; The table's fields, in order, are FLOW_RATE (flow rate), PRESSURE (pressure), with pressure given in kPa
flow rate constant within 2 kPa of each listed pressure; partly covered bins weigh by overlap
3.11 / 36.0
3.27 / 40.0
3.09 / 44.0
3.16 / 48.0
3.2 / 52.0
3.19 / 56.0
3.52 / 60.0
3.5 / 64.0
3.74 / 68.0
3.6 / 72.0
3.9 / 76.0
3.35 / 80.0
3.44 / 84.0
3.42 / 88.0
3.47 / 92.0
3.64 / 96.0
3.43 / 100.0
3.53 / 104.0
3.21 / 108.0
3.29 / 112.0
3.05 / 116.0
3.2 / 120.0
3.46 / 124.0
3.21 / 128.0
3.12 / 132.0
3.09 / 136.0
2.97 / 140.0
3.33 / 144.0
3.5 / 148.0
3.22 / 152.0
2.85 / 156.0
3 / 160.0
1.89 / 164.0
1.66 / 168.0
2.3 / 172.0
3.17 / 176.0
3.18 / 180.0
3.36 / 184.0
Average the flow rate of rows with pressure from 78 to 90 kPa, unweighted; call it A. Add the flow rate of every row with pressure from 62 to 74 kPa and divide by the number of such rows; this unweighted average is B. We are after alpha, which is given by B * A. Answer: 12.3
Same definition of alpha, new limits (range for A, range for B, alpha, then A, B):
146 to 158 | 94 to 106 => 11.3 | 3.190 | 3.53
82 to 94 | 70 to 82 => 12.5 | 3.443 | 3.62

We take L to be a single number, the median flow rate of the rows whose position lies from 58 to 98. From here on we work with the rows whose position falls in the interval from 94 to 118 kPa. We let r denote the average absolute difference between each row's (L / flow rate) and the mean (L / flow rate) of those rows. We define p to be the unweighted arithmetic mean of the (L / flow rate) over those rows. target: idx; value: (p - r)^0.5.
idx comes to 1.00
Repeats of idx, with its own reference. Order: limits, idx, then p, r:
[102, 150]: 1.02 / 1.08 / 0.048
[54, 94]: 0.98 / 1.00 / 0.039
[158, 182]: 1.06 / 1.48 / 0.353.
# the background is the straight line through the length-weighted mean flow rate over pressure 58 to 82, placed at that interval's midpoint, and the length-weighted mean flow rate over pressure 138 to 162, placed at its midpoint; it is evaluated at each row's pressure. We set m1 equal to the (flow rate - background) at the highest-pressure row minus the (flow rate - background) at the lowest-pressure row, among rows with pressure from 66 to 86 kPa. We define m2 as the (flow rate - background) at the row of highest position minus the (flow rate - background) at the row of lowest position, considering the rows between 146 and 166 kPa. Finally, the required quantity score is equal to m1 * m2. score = 0.32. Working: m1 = -0.21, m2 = -1.5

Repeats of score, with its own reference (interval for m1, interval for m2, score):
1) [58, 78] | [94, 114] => -0.12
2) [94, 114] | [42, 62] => -0.13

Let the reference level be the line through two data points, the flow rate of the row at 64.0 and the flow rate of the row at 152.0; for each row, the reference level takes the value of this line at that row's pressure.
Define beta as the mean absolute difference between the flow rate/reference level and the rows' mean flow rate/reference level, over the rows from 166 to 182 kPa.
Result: 0.193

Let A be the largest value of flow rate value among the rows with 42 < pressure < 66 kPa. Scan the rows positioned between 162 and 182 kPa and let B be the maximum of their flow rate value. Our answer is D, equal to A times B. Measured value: 11.2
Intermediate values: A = 3.52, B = 3.18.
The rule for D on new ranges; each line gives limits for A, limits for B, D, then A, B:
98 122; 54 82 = 13.8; 3.53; 3.9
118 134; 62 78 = 13.5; 3.46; 3.9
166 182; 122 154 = 11.1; 3.18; 3.5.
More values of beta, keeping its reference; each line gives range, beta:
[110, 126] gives 0.038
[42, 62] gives 0.035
